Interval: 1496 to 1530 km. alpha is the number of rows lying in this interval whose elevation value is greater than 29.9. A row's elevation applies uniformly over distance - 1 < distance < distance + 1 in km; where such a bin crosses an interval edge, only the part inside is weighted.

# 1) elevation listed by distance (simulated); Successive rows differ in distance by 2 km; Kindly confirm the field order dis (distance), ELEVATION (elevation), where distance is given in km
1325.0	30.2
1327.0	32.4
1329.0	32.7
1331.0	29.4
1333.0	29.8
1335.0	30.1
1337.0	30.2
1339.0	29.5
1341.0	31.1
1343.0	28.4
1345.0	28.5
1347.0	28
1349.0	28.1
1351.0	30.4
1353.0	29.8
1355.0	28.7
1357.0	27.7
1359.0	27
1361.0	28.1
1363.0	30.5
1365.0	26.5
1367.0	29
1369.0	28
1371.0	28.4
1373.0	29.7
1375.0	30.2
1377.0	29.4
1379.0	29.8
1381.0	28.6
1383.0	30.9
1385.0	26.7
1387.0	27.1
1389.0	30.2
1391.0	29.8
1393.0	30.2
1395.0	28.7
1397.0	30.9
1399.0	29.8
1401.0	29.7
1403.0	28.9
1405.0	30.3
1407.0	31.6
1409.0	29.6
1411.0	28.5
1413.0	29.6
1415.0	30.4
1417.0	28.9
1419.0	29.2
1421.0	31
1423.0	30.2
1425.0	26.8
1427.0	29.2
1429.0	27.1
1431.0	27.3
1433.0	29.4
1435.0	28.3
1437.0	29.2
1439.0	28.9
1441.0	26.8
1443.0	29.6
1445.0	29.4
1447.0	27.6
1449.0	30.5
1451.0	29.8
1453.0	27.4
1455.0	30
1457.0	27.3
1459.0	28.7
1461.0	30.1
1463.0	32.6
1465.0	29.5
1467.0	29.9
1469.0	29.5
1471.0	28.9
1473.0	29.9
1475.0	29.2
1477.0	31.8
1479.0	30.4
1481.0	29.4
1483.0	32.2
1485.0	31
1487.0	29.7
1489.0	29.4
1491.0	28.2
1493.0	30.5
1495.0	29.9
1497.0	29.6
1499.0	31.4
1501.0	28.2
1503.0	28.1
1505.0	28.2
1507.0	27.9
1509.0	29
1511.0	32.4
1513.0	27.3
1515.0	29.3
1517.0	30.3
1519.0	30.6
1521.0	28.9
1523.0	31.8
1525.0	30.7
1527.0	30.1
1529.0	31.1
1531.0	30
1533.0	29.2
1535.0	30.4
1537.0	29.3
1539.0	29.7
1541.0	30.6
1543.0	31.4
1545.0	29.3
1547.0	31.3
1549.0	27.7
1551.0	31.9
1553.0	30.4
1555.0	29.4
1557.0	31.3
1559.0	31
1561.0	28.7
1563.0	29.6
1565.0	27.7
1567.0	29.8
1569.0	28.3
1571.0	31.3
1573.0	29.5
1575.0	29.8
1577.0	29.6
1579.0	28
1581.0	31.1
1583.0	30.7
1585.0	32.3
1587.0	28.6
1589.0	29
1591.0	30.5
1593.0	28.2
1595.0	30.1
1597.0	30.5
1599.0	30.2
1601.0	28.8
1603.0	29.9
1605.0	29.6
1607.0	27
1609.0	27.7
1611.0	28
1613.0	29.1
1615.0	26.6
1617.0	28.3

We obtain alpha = 8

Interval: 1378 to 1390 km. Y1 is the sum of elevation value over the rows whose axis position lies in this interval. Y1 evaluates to 173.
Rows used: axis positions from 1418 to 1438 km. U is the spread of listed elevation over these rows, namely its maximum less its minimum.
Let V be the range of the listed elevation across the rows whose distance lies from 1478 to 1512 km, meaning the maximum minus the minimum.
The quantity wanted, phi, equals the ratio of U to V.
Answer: 0.93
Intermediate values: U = 4.20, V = 4.5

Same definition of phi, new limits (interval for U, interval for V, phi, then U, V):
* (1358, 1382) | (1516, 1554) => 0.95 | 4.00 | 4.2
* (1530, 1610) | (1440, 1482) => 0.91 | 5.30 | 5.8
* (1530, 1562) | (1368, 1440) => 0.86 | 4.20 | 4.9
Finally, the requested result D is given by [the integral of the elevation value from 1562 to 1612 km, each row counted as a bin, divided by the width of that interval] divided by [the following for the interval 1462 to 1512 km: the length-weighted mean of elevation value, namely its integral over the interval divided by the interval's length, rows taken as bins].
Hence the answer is 0.99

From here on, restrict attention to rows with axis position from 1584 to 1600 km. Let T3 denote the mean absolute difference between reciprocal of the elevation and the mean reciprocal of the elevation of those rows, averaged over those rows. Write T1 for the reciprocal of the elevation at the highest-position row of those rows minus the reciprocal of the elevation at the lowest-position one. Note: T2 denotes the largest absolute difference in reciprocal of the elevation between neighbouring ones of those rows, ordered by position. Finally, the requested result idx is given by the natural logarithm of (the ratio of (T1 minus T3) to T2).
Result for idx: -1.4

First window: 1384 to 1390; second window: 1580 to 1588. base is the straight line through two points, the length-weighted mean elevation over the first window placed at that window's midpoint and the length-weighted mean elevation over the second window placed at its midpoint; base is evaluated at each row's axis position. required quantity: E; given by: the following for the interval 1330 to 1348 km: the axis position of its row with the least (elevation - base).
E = 1347.0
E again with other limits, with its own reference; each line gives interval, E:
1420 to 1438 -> 1425.0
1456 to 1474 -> 1457.0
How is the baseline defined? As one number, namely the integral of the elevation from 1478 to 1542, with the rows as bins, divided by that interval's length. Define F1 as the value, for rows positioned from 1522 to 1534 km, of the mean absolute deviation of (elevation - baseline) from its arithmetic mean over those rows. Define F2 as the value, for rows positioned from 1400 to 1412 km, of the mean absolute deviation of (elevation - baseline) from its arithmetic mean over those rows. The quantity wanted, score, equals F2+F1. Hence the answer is 1.5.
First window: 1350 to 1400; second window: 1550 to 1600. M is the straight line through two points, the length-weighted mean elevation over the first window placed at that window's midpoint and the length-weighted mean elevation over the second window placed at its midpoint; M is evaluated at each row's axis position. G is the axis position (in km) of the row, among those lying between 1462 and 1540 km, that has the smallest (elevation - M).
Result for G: 1513.0 km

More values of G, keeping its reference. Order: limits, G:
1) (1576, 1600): 1579.0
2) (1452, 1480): 1457.0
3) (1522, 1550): 1549.0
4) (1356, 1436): 1365.0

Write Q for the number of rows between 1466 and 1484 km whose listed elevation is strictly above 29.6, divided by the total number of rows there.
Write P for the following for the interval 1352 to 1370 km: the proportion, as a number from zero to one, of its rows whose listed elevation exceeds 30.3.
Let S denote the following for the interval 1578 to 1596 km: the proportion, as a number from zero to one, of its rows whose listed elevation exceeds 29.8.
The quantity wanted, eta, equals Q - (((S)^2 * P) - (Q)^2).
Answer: 0.83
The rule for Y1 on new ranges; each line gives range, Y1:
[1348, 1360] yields 172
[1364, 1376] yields 172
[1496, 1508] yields 173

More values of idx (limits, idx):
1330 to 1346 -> -2.3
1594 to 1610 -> -0.7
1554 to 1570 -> -2.4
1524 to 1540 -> -0.9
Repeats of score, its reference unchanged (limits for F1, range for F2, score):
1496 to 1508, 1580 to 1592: 2.1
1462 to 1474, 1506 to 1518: 2.2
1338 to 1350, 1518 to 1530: 1.6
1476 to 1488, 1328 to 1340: 1.7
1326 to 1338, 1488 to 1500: 2.0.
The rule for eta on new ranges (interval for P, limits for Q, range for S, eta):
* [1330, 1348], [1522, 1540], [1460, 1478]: 1.35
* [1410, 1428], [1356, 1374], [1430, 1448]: 0.27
